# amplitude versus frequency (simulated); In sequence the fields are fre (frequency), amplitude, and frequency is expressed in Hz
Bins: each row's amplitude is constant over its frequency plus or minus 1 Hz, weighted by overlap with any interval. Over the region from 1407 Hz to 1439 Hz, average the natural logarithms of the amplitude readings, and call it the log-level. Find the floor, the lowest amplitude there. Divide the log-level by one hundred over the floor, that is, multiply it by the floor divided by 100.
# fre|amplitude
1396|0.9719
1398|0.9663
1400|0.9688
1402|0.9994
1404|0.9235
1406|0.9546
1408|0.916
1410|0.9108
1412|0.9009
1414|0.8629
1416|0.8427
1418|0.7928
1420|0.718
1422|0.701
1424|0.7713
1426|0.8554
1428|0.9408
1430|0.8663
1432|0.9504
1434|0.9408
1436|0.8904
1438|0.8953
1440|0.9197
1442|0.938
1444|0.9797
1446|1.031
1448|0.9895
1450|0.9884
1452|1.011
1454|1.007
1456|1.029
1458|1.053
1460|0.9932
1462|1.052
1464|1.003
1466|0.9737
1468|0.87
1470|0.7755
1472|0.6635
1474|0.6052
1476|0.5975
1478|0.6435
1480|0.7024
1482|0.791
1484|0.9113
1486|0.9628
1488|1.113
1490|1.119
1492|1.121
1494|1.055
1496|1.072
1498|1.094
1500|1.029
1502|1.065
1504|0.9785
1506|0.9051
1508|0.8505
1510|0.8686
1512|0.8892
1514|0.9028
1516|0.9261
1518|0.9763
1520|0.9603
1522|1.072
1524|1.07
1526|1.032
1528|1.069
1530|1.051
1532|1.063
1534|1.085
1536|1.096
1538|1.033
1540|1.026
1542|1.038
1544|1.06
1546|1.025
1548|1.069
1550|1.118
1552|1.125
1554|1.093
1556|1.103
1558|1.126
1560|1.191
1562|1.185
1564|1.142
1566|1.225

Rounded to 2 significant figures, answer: -0.0011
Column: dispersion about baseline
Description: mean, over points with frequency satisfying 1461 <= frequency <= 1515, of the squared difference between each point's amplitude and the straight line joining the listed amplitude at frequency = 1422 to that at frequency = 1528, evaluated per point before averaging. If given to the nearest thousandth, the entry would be 0.024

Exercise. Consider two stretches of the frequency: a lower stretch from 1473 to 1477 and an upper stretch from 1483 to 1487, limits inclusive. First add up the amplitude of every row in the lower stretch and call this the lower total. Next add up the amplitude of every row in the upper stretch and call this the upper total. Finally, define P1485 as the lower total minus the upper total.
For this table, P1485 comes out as -0.67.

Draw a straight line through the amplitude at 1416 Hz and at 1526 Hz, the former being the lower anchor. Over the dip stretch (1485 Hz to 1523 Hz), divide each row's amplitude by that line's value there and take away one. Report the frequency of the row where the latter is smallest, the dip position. 1508 Hz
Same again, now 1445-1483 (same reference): 1476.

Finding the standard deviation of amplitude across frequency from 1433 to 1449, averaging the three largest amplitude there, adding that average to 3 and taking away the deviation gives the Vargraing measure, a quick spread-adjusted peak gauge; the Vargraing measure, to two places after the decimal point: 3.95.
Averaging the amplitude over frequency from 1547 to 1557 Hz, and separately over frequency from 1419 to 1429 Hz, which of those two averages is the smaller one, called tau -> 0.80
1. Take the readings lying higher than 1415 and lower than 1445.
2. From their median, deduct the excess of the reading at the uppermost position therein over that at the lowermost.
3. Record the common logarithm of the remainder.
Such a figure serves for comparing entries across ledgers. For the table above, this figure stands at -0.12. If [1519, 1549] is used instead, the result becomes -0.02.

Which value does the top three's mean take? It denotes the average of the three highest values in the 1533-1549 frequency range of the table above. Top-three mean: 1.08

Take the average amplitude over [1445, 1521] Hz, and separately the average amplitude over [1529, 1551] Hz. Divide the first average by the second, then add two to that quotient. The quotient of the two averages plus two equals 2.88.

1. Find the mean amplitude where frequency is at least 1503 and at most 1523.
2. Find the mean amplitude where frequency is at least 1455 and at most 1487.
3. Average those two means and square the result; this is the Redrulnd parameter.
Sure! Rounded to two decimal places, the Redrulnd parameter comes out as 0.80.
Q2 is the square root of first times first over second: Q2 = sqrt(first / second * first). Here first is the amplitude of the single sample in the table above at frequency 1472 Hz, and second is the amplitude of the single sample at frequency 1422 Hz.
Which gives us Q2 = 0.79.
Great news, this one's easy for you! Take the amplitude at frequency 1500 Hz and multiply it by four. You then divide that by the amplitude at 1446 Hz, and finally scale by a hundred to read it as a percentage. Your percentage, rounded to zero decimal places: 399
